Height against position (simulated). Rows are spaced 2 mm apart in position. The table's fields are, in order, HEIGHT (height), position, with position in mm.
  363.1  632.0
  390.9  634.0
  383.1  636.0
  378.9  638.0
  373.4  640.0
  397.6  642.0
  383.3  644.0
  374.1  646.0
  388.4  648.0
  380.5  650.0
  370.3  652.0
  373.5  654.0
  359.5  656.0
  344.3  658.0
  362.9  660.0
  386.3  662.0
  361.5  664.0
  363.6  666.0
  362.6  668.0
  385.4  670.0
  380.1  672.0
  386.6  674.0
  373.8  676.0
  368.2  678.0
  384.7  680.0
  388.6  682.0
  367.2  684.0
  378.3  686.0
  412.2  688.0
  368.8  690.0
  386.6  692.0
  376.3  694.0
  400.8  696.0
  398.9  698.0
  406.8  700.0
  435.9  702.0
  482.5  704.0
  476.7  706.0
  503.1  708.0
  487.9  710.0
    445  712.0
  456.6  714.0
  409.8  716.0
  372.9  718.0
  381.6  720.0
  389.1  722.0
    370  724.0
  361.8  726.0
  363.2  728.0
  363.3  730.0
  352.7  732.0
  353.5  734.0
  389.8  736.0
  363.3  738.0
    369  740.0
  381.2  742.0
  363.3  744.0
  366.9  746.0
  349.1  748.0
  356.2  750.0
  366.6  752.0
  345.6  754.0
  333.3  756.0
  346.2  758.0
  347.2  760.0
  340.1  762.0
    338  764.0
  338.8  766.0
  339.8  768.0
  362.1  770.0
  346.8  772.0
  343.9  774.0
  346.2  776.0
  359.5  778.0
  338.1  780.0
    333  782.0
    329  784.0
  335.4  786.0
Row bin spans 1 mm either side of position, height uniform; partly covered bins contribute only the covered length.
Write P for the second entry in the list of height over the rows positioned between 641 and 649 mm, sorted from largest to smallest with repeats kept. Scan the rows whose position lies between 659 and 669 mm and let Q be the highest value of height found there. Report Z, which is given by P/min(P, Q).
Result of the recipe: 1.01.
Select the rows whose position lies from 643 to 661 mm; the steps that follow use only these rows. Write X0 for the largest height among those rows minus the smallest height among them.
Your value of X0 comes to 44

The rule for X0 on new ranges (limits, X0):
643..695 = 68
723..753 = 41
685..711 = 134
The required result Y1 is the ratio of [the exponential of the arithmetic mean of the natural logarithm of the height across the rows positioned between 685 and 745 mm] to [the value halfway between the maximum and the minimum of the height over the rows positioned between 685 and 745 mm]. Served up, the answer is 0.93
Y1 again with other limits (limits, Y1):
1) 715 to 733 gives 0.98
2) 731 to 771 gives 0.98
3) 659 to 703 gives 0.96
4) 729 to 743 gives 0.99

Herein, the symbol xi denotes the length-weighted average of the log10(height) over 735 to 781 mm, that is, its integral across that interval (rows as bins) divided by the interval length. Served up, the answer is 2.55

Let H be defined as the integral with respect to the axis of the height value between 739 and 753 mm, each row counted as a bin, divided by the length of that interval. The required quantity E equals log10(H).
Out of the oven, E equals 2.56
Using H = 365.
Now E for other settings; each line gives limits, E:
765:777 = 2.54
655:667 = 2.56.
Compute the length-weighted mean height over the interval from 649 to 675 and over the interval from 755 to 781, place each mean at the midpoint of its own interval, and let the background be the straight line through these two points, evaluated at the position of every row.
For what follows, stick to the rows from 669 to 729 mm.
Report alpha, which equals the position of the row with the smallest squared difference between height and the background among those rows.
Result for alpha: 678.0 mm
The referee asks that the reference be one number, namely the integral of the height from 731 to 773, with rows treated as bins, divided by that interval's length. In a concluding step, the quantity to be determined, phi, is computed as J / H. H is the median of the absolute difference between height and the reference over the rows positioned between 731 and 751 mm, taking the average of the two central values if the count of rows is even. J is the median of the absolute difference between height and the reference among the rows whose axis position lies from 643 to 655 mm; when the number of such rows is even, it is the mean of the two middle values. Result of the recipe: 2.6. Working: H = 9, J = 23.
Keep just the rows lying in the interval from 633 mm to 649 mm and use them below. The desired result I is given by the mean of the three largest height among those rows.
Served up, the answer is 392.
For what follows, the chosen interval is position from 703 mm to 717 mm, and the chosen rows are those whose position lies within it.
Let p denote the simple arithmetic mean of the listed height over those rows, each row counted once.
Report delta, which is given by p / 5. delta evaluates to 93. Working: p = 466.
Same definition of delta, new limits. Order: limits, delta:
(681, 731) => 81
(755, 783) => 69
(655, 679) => 74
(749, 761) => 70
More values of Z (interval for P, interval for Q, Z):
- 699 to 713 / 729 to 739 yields 1.25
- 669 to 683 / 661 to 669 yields 1.00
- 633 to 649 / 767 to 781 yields 1.08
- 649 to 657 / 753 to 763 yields 1.08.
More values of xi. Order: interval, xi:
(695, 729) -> 2.62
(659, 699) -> 2.58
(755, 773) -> 2.54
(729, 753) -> 2.56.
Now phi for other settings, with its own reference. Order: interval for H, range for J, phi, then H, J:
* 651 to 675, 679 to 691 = 2.1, 13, 27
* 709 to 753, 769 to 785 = 0.7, 13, 10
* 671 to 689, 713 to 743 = 0.6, 25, 15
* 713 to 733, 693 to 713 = 5.1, 17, 86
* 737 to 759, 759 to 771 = 1.6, 9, 15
